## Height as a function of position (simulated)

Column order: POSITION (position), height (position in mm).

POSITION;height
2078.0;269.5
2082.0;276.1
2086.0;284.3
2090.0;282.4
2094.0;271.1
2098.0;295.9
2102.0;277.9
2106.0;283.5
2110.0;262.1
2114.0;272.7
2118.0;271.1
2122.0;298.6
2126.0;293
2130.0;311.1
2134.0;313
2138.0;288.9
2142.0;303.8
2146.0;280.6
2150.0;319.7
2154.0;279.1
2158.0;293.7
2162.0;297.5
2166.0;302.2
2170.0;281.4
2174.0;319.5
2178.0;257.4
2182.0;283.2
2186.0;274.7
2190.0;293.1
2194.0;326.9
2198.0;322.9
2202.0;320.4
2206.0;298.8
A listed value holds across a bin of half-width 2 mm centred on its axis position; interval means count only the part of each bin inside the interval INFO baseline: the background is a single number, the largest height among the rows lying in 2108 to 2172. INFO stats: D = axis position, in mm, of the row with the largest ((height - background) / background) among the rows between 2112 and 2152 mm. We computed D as 2150.0 mm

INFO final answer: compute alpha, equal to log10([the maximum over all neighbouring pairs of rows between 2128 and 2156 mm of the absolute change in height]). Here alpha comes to 1.61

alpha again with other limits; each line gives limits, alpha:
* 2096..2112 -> 1.33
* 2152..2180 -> 1.79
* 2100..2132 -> 1.44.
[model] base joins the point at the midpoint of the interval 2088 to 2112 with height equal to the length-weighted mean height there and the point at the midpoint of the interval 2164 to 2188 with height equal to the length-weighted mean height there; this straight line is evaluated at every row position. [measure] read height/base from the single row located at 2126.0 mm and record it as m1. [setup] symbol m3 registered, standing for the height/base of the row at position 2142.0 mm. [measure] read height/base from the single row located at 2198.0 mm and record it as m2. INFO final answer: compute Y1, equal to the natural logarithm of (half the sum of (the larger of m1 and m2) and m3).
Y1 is 0.09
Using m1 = 1.04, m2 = 1.12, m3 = 1.07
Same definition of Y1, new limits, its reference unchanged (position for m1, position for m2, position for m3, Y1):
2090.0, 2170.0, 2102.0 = 0.01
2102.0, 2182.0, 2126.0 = 0.02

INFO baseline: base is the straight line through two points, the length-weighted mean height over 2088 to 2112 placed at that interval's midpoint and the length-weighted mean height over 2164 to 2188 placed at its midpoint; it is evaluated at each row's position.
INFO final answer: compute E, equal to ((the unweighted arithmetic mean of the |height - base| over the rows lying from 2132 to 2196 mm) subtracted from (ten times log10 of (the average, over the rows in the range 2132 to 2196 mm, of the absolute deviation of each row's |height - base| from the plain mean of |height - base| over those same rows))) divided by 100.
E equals -0.06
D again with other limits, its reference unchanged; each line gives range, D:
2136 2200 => 2194.0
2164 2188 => 2174.0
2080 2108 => 2098.0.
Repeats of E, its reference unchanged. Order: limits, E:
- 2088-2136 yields -0.04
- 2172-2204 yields -0.13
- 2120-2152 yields -0.09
